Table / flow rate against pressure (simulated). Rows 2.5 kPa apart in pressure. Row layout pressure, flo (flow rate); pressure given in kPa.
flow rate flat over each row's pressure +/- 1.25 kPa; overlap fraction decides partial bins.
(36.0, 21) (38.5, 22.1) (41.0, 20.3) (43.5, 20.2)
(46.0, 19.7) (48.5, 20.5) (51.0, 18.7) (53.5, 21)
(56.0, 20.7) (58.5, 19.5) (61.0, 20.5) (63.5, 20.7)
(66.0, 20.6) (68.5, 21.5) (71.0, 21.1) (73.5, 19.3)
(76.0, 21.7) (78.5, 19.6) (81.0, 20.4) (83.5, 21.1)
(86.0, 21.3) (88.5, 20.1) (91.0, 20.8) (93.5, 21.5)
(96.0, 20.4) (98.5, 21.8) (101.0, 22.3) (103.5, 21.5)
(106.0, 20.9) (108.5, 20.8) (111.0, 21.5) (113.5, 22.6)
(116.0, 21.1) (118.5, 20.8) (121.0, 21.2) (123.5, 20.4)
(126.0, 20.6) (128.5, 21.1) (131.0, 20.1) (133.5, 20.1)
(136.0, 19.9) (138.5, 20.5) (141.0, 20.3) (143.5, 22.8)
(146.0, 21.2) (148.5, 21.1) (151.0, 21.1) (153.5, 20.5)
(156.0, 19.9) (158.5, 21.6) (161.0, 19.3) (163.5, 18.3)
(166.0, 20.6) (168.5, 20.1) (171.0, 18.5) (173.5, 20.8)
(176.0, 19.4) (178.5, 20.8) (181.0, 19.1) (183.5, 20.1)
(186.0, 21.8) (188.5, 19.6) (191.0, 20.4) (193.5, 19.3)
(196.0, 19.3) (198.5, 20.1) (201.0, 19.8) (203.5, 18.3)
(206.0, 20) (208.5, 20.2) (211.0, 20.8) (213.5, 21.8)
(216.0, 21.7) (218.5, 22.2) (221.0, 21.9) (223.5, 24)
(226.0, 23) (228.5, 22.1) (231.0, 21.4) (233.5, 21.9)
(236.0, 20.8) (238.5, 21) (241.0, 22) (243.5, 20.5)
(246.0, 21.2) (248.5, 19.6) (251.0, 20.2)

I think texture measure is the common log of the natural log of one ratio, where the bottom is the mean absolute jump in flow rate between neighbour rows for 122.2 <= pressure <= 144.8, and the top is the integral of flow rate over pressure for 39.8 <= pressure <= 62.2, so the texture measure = 0.816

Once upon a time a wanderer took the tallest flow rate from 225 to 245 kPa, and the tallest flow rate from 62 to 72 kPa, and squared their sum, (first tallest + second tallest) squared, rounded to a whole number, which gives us 1980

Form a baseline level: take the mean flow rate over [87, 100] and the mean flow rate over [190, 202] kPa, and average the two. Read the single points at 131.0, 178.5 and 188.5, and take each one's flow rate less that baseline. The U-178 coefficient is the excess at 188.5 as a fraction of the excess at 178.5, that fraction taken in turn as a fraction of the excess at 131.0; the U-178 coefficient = 7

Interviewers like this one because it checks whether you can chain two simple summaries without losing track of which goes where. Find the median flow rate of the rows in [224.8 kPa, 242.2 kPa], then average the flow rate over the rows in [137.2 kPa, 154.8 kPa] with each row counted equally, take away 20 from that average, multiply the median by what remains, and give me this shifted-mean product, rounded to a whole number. 23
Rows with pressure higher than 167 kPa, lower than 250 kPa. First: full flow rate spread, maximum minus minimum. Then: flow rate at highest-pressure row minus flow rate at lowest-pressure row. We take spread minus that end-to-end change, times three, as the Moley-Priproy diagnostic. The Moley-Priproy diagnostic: 19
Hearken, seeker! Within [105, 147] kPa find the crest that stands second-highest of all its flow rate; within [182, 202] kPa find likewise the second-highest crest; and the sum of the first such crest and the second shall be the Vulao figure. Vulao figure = 43.0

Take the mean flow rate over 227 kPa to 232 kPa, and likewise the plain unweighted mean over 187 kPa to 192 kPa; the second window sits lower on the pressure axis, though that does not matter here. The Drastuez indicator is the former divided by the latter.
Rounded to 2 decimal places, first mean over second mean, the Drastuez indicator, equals 1.09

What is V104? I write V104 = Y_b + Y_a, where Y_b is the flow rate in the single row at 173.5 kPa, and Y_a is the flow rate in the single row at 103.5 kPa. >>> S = 42.3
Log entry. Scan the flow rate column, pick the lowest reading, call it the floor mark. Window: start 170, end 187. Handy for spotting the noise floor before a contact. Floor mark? 18.5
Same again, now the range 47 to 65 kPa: 18.7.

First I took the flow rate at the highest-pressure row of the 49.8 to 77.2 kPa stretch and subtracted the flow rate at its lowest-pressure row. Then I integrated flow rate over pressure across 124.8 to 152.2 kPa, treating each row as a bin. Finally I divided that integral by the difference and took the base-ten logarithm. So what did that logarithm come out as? 2.3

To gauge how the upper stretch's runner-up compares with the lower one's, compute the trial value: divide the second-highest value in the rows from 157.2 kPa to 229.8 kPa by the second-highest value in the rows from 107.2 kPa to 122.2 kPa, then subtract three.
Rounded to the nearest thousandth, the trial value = -1.930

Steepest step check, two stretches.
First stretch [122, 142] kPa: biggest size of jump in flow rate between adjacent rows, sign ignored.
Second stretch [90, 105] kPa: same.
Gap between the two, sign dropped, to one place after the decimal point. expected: 0.4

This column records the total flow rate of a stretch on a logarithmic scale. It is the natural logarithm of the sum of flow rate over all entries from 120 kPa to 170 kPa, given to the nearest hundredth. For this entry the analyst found 6.02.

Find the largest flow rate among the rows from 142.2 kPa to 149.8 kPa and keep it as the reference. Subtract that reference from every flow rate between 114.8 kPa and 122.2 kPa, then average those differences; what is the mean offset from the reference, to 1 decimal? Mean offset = -1.8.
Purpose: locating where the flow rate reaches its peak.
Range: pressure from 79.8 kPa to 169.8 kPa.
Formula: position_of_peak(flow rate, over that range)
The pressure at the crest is 143.5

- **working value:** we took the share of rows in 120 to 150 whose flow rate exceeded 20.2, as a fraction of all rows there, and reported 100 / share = 133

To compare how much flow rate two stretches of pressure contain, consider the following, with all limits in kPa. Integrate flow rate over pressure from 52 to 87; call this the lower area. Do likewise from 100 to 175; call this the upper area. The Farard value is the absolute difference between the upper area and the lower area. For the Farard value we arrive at 831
